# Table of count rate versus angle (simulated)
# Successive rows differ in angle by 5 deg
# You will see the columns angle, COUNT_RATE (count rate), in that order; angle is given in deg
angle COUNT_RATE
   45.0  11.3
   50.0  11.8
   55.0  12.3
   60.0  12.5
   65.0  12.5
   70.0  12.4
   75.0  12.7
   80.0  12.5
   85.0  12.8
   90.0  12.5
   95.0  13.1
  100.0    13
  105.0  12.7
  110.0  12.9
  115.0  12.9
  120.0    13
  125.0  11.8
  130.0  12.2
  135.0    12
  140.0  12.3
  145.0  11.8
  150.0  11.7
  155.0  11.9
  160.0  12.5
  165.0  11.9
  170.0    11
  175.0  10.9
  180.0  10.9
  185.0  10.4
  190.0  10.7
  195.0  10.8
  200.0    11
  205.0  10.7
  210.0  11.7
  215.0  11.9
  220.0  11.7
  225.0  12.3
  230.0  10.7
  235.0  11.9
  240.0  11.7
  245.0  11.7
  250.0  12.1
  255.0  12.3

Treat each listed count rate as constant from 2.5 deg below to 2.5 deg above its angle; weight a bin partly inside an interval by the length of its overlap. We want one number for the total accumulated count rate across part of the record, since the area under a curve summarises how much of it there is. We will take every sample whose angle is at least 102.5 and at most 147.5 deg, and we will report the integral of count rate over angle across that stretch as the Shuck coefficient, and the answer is 558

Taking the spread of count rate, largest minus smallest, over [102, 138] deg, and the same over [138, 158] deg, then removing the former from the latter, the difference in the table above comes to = -0.6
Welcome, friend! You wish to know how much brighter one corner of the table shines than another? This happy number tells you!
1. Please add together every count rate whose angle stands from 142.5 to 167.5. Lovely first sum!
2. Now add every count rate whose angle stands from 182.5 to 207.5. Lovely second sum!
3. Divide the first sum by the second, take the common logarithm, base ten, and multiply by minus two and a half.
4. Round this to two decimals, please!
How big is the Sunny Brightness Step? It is -0.12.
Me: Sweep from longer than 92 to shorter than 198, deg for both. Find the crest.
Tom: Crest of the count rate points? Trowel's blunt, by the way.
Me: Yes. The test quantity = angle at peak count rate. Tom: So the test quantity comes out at 95.0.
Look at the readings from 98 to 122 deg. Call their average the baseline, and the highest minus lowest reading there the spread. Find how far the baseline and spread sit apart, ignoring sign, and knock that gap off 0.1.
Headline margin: -12.5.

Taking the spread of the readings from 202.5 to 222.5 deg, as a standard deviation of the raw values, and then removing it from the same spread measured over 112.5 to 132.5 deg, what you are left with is 0.03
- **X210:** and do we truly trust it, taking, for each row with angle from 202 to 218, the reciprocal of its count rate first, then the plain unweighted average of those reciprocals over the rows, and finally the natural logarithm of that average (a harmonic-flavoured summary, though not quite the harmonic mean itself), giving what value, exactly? -2.43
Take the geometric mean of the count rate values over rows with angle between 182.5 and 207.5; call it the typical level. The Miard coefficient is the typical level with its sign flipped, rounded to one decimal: -10.7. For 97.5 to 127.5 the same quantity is -12.7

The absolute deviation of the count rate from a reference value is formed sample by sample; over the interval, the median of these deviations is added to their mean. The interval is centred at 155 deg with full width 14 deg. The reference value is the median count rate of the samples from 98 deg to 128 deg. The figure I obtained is 1.9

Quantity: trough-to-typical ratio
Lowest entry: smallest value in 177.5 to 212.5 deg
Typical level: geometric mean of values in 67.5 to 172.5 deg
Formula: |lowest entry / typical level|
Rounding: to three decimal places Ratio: 0.842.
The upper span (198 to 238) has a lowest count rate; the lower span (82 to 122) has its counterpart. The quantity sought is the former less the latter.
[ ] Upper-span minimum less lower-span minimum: -1.8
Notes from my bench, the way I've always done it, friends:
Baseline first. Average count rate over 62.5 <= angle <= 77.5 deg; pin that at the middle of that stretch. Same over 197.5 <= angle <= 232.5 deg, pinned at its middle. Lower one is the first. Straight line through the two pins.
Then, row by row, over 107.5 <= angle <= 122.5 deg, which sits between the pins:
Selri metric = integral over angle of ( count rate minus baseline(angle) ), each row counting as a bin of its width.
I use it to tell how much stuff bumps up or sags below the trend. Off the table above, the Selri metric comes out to 11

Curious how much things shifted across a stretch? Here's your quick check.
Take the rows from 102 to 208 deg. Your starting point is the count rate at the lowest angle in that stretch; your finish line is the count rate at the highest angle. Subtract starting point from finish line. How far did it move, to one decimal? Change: -2.0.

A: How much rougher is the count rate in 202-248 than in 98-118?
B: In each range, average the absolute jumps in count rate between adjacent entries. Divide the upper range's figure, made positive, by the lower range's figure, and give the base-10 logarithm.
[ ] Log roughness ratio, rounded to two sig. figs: 0.57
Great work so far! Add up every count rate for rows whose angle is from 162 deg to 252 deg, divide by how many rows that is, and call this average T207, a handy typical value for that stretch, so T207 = 11.3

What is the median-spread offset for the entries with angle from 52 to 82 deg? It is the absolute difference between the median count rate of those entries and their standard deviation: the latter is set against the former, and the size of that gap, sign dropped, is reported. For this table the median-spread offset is 12.4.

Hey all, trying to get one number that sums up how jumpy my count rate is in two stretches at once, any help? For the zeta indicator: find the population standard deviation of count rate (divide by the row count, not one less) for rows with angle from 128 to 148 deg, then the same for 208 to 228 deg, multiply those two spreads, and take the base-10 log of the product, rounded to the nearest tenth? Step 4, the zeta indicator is -1.3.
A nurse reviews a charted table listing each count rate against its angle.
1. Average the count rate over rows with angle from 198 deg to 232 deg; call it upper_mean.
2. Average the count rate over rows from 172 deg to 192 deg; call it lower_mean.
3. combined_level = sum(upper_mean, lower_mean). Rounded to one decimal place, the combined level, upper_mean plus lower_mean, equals 22.2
